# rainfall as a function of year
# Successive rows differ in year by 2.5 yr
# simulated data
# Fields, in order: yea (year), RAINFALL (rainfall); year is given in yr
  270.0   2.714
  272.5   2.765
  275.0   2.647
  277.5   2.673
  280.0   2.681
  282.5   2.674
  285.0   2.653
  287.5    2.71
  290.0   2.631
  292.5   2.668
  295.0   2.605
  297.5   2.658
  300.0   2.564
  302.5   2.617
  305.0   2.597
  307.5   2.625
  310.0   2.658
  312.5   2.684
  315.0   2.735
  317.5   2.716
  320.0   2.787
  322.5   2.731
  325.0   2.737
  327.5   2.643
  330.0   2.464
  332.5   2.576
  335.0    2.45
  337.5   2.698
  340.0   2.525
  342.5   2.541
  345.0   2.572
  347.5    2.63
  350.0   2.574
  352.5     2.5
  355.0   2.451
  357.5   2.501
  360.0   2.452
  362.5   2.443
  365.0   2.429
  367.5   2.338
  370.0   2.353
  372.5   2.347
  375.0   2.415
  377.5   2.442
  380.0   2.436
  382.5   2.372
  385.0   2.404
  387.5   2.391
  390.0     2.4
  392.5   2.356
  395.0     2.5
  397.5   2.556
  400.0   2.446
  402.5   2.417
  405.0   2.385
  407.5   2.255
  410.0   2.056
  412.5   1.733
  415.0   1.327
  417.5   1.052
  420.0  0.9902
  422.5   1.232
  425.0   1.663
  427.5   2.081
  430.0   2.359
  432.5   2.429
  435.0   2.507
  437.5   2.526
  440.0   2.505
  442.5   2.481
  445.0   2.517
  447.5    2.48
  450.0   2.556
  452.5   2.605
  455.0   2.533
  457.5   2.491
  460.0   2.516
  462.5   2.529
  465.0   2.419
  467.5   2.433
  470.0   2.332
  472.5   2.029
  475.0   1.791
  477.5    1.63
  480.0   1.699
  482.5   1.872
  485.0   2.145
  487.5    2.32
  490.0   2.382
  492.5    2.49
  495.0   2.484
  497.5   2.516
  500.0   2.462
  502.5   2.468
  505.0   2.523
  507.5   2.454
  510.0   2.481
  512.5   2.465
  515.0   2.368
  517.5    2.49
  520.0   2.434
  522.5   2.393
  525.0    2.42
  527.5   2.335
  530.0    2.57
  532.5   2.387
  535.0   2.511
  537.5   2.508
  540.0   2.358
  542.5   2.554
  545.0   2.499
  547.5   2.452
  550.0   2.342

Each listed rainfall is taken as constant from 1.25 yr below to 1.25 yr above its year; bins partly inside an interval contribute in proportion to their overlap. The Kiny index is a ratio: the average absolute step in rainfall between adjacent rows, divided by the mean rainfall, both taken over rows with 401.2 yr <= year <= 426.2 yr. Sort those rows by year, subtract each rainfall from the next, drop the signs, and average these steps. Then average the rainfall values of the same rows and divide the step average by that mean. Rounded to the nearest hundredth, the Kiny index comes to 0.14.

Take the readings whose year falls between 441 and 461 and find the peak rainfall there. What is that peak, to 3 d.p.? 2.605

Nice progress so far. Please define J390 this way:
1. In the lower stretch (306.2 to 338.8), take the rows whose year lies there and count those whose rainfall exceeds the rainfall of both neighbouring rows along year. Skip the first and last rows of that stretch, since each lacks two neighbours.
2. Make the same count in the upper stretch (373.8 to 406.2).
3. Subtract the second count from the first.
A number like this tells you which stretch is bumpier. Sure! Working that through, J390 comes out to 0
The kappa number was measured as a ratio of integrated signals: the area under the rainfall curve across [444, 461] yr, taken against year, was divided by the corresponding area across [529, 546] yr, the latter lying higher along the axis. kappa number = 1.0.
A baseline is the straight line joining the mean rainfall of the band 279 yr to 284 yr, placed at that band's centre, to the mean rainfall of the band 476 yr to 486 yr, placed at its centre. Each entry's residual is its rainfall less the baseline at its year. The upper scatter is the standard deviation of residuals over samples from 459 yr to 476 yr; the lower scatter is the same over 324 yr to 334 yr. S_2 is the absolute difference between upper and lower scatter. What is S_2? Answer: 0.15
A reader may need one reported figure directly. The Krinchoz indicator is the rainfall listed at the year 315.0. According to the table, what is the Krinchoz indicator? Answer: 2.735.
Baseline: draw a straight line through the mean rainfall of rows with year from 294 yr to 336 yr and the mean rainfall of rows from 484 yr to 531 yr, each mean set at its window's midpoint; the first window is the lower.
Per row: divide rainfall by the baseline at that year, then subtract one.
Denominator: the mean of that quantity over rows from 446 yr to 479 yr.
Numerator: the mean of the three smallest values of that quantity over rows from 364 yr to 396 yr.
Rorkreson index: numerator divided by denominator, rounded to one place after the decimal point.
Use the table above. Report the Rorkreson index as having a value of 1.5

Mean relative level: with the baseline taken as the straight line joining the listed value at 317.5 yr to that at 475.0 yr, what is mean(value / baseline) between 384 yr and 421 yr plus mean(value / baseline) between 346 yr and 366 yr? 1.94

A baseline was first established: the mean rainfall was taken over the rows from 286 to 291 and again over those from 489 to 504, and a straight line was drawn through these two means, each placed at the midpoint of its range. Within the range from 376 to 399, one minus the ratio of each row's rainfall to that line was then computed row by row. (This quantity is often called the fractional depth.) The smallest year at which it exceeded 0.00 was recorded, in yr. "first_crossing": 377.5 yr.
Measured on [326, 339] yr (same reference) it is 330.0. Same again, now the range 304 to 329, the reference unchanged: 305.0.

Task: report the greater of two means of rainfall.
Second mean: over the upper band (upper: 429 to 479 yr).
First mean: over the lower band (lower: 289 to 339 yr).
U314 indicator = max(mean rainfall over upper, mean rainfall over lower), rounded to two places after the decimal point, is 2.64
